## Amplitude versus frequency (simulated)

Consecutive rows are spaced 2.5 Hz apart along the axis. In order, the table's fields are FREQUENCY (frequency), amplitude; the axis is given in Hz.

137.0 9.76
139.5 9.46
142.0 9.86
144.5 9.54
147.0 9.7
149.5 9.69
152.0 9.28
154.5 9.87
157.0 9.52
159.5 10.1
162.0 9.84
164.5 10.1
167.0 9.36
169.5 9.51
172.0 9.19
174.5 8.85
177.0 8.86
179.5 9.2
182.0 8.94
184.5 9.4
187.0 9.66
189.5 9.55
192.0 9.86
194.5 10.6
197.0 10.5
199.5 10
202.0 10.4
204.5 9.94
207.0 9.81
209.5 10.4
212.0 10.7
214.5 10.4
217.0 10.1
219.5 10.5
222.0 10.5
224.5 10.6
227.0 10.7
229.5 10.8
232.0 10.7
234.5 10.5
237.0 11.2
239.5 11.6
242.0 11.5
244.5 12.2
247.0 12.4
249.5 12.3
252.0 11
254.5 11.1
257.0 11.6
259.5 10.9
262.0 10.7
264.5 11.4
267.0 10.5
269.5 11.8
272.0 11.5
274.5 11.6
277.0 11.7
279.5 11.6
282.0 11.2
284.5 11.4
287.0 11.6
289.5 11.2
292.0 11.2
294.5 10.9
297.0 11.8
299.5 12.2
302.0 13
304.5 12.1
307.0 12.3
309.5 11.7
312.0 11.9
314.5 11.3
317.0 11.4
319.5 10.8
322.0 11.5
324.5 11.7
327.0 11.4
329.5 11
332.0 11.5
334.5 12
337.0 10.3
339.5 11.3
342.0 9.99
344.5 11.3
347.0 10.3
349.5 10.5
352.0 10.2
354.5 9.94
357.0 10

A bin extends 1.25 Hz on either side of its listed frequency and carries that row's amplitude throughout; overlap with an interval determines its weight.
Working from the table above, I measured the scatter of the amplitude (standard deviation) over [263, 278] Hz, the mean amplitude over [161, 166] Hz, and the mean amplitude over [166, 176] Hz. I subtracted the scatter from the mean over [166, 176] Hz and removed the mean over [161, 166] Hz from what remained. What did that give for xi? -1.2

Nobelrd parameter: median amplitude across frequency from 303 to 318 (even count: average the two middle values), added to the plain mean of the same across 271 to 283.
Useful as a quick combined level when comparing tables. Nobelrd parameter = 23.3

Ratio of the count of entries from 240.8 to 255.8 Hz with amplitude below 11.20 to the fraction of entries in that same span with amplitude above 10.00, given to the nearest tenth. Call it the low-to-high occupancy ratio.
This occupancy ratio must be 2.0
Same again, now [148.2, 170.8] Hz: 40.5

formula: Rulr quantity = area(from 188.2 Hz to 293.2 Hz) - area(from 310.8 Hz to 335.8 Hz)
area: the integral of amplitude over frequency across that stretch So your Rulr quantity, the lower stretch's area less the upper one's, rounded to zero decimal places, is 863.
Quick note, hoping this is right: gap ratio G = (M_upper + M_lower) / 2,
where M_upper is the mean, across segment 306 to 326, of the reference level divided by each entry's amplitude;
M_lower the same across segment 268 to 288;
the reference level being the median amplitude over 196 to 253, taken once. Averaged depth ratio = 0.92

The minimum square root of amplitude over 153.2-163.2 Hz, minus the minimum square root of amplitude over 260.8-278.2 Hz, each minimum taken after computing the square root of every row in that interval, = -0.15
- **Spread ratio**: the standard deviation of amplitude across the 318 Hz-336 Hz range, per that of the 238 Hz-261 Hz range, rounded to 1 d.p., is 0.7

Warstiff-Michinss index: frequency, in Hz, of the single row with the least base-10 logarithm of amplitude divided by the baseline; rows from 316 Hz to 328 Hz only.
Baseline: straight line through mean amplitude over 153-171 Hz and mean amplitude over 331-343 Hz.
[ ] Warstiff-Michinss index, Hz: 319.5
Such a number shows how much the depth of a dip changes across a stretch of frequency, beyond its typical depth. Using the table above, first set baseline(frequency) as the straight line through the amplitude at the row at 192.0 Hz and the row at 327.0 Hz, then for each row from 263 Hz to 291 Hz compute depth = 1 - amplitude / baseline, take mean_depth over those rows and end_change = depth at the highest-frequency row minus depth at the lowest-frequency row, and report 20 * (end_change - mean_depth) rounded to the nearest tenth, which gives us 2.0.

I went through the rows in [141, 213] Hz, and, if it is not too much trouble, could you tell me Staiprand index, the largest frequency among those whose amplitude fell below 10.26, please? 207.0 Hz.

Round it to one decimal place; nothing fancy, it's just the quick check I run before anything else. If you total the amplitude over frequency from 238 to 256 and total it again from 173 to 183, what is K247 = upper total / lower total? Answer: 2.3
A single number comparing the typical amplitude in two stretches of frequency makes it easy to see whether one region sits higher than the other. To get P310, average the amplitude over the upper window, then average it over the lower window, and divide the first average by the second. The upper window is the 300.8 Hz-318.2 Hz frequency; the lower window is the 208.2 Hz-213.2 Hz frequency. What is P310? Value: 1.13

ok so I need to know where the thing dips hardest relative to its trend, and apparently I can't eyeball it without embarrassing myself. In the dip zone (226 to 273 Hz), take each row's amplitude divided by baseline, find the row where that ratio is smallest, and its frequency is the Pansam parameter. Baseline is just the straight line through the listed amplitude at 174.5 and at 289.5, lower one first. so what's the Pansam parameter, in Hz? 267.0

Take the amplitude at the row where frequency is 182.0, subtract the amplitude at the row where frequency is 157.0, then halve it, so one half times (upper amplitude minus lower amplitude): -0.3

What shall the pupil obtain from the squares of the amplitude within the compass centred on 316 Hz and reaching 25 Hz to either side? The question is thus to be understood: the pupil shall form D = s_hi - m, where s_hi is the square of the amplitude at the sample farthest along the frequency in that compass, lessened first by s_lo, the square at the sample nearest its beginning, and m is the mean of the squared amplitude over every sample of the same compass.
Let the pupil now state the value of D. -132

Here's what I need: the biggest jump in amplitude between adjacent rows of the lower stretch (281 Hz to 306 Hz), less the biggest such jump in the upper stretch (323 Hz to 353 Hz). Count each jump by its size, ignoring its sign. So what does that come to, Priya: -0.80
